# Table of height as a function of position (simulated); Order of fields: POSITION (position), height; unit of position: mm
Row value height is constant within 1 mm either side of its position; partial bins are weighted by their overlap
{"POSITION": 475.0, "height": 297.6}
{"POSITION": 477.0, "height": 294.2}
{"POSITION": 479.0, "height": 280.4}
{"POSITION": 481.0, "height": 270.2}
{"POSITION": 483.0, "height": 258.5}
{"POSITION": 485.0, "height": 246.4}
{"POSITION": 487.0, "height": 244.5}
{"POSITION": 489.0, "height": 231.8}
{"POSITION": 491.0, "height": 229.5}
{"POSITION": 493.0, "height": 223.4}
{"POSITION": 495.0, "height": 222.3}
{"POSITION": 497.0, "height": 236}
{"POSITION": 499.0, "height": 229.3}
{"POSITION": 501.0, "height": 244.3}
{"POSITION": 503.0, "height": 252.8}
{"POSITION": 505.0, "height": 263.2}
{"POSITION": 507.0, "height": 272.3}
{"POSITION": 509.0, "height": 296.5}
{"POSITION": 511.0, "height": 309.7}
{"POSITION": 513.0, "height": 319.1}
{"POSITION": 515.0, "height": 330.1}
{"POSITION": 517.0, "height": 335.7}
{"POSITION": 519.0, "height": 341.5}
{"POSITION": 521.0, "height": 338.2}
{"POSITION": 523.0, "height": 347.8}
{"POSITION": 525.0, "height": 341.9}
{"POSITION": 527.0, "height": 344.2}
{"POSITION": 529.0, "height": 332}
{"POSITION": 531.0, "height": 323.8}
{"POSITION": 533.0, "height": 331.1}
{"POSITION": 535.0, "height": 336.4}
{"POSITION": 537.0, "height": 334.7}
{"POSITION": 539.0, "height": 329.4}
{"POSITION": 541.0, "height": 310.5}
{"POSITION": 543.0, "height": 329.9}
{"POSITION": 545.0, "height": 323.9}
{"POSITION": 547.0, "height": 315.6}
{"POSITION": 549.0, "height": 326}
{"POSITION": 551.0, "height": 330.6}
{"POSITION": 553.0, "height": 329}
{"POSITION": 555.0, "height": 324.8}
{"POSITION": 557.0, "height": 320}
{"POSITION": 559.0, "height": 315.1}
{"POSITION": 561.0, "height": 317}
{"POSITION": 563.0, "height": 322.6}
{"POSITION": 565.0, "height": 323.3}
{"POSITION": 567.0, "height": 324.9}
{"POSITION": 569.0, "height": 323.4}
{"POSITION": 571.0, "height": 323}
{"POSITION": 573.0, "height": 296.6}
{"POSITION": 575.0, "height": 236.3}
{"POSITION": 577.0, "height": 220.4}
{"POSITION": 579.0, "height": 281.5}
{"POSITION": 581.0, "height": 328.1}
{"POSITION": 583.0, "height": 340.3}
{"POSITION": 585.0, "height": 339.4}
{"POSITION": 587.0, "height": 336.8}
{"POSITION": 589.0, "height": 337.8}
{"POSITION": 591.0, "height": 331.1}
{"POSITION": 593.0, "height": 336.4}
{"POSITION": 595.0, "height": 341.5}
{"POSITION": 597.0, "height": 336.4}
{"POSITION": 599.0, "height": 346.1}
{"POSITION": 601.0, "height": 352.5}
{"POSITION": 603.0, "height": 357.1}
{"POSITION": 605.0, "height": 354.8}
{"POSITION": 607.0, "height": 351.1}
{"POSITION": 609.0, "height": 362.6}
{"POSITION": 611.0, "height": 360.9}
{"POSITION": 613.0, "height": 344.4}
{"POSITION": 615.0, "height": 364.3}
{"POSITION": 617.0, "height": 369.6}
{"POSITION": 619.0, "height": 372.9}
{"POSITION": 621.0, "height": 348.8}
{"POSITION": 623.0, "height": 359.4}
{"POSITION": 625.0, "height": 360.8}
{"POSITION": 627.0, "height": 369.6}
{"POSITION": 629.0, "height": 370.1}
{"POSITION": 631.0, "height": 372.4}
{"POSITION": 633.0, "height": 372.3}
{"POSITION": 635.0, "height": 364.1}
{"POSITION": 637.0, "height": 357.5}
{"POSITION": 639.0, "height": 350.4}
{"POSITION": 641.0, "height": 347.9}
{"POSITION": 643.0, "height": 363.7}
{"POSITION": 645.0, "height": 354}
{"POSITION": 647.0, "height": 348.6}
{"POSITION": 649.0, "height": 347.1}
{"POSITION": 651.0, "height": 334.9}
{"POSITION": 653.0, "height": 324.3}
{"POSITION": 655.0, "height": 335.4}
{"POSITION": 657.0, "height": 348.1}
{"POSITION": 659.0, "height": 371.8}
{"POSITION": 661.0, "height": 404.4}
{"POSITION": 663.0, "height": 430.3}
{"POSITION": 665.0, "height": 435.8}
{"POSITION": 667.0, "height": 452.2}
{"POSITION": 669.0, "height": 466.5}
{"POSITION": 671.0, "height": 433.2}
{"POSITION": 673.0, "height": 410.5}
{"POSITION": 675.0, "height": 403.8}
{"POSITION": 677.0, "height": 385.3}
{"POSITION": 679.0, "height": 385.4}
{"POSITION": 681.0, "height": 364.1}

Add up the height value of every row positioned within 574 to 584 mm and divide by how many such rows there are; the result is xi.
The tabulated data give 281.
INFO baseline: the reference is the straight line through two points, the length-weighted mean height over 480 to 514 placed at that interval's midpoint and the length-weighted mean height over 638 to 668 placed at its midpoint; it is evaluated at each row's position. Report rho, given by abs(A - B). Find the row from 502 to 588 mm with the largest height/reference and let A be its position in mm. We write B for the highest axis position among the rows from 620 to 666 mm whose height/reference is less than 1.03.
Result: 136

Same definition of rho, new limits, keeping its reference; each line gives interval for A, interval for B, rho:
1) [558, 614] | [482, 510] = 104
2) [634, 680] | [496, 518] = 164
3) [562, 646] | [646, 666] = 40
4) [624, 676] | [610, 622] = 48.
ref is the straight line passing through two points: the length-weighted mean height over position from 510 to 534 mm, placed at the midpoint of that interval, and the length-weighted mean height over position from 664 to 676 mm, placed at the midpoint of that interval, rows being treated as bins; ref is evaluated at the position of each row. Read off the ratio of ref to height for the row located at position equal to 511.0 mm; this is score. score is 1.05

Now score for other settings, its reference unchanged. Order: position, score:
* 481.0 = 1.13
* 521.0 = 0.98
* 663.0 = 1.00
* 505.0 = 1.22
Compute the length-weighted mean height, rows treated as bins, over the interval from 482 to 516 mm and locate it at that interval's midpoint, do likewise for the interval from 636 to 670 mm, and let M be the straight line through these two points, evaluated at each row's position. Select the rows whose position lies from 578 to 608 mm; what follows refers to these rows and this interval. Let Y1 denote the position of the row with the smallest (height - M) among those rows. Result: 579.0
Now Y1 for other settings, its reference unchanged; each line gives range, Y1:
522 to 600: 577.0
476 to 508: 495.0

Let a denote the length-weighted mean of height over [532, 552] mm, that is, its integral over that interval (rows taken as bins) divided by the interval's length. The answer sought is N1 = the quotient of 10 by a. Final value 0.0306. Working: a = 327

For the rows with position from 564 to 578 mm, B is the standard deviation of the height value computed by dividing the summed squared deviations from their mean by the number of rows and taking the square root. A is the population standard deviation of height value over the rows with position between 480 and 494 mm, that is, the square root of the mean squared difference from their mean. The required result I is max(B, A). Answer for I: 42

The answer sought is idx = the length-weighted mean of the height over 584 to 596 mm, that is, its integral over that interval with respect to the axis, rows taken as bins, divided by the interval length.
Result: 337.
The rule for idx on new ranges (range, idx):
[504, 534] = 322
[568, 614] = 328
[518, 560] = 330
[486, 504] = 235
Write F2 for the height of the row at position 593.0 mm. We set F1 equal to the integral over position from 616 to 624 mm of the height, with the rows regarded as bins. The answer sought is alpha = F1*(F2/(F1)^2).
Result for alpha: 0.116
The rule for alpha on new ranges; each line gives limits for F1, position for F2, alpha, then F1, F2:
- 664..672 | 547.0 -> 0.088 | 3575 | 315.6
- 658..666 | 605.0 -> 0.108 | 3285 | 354.8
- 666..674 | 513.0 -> 0.091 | 3525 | 319.1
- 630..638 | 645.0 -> 0.121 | 2933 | 354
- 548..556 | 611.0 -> 0.138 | 2621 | 360.9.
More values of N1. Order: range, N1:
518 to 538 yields 0.0297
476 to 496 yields 0.0400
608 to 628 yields 0.0277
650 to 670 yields 0.0256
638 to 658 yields 0.0289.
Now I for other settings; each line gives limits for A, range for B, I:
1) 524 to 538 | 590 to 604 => 9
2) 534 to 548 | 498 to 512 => 26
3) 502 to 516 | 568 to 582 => 40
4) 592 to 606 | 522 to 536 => 8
